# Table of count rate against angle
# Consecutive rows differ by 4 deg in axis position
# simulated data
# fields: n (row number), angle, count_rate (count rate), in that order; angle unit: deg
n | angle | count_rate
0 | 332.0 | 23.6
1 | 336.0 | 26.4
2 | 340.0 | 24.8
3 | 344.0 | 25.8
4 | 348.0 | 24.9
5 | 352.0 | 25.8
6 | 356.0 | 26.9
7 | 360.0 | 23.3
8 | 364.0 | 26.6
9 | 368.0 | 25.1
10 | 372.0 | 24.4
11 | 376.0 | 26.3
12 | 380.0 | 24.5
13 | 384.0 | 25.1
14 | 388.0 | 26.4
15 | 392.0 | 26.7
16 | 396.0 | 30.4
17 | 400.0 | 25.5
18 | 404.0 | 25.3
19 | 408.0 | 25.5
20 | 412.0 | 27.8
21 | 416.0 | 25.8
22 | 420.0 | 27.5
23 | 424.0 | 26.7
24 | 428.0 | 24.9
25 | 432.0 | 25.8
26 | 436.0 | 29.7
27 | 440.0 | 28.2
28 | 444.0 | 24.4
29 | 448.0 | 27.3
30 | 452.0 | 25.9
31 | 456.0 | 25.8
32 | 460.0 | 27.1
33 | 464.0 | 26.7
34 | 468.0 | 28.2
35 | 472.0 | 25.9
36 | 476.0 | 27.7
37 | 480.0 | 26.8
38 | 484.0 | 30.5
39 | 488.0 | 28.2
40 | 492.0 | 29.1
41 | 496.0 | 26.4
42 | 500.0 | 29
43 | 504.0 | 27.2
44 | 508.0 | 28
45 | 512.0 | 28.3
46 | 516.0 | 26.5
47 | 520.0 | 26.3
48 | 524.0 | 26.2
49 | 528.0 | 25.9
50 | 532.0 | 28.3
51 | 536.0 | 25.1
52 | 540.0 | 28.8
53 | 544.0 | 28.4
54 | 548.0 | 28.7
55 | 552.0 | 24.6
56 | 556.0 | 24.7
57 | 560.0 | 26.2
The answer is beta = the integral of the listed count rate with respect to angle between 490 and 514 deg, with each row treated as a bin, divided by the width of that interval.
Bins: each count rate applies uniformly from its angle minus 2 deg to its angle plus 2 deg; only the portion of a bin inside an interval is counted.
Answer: 28.0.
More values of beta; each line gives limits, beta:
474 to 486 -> 28.3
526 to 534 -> 27.1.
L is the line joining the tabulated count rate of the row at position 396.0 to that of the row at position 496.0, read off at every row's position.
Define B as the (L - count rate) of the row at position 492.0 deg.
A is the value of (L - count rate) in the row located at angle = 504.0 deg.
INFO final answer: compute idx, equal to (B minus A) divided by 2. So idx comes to -0.7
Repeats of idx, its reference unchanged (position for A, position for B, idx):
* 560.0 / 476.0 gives 0.9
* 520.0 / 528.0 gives 0.0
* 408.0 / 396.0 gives -2.2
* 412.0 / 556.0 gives -1.3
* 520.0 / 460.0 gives 0.8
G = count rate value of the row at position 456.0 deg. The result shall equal 25.8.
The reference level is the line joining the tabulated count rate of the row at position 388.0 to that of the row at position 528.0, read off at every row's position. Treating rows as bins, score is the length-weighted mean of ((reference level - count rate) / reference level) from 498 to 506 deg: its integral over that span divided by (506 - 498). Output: -0.08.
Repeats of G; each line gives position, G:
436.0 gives 29.7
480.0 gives 26.8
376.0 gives 26.3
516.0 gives 26.5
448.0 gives 27.3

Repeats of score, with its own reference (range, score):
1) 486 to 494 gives -0.10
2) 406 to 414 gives -0.01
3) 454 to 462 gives -0.01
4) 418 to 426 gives -0.03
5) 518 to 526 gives -0.01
